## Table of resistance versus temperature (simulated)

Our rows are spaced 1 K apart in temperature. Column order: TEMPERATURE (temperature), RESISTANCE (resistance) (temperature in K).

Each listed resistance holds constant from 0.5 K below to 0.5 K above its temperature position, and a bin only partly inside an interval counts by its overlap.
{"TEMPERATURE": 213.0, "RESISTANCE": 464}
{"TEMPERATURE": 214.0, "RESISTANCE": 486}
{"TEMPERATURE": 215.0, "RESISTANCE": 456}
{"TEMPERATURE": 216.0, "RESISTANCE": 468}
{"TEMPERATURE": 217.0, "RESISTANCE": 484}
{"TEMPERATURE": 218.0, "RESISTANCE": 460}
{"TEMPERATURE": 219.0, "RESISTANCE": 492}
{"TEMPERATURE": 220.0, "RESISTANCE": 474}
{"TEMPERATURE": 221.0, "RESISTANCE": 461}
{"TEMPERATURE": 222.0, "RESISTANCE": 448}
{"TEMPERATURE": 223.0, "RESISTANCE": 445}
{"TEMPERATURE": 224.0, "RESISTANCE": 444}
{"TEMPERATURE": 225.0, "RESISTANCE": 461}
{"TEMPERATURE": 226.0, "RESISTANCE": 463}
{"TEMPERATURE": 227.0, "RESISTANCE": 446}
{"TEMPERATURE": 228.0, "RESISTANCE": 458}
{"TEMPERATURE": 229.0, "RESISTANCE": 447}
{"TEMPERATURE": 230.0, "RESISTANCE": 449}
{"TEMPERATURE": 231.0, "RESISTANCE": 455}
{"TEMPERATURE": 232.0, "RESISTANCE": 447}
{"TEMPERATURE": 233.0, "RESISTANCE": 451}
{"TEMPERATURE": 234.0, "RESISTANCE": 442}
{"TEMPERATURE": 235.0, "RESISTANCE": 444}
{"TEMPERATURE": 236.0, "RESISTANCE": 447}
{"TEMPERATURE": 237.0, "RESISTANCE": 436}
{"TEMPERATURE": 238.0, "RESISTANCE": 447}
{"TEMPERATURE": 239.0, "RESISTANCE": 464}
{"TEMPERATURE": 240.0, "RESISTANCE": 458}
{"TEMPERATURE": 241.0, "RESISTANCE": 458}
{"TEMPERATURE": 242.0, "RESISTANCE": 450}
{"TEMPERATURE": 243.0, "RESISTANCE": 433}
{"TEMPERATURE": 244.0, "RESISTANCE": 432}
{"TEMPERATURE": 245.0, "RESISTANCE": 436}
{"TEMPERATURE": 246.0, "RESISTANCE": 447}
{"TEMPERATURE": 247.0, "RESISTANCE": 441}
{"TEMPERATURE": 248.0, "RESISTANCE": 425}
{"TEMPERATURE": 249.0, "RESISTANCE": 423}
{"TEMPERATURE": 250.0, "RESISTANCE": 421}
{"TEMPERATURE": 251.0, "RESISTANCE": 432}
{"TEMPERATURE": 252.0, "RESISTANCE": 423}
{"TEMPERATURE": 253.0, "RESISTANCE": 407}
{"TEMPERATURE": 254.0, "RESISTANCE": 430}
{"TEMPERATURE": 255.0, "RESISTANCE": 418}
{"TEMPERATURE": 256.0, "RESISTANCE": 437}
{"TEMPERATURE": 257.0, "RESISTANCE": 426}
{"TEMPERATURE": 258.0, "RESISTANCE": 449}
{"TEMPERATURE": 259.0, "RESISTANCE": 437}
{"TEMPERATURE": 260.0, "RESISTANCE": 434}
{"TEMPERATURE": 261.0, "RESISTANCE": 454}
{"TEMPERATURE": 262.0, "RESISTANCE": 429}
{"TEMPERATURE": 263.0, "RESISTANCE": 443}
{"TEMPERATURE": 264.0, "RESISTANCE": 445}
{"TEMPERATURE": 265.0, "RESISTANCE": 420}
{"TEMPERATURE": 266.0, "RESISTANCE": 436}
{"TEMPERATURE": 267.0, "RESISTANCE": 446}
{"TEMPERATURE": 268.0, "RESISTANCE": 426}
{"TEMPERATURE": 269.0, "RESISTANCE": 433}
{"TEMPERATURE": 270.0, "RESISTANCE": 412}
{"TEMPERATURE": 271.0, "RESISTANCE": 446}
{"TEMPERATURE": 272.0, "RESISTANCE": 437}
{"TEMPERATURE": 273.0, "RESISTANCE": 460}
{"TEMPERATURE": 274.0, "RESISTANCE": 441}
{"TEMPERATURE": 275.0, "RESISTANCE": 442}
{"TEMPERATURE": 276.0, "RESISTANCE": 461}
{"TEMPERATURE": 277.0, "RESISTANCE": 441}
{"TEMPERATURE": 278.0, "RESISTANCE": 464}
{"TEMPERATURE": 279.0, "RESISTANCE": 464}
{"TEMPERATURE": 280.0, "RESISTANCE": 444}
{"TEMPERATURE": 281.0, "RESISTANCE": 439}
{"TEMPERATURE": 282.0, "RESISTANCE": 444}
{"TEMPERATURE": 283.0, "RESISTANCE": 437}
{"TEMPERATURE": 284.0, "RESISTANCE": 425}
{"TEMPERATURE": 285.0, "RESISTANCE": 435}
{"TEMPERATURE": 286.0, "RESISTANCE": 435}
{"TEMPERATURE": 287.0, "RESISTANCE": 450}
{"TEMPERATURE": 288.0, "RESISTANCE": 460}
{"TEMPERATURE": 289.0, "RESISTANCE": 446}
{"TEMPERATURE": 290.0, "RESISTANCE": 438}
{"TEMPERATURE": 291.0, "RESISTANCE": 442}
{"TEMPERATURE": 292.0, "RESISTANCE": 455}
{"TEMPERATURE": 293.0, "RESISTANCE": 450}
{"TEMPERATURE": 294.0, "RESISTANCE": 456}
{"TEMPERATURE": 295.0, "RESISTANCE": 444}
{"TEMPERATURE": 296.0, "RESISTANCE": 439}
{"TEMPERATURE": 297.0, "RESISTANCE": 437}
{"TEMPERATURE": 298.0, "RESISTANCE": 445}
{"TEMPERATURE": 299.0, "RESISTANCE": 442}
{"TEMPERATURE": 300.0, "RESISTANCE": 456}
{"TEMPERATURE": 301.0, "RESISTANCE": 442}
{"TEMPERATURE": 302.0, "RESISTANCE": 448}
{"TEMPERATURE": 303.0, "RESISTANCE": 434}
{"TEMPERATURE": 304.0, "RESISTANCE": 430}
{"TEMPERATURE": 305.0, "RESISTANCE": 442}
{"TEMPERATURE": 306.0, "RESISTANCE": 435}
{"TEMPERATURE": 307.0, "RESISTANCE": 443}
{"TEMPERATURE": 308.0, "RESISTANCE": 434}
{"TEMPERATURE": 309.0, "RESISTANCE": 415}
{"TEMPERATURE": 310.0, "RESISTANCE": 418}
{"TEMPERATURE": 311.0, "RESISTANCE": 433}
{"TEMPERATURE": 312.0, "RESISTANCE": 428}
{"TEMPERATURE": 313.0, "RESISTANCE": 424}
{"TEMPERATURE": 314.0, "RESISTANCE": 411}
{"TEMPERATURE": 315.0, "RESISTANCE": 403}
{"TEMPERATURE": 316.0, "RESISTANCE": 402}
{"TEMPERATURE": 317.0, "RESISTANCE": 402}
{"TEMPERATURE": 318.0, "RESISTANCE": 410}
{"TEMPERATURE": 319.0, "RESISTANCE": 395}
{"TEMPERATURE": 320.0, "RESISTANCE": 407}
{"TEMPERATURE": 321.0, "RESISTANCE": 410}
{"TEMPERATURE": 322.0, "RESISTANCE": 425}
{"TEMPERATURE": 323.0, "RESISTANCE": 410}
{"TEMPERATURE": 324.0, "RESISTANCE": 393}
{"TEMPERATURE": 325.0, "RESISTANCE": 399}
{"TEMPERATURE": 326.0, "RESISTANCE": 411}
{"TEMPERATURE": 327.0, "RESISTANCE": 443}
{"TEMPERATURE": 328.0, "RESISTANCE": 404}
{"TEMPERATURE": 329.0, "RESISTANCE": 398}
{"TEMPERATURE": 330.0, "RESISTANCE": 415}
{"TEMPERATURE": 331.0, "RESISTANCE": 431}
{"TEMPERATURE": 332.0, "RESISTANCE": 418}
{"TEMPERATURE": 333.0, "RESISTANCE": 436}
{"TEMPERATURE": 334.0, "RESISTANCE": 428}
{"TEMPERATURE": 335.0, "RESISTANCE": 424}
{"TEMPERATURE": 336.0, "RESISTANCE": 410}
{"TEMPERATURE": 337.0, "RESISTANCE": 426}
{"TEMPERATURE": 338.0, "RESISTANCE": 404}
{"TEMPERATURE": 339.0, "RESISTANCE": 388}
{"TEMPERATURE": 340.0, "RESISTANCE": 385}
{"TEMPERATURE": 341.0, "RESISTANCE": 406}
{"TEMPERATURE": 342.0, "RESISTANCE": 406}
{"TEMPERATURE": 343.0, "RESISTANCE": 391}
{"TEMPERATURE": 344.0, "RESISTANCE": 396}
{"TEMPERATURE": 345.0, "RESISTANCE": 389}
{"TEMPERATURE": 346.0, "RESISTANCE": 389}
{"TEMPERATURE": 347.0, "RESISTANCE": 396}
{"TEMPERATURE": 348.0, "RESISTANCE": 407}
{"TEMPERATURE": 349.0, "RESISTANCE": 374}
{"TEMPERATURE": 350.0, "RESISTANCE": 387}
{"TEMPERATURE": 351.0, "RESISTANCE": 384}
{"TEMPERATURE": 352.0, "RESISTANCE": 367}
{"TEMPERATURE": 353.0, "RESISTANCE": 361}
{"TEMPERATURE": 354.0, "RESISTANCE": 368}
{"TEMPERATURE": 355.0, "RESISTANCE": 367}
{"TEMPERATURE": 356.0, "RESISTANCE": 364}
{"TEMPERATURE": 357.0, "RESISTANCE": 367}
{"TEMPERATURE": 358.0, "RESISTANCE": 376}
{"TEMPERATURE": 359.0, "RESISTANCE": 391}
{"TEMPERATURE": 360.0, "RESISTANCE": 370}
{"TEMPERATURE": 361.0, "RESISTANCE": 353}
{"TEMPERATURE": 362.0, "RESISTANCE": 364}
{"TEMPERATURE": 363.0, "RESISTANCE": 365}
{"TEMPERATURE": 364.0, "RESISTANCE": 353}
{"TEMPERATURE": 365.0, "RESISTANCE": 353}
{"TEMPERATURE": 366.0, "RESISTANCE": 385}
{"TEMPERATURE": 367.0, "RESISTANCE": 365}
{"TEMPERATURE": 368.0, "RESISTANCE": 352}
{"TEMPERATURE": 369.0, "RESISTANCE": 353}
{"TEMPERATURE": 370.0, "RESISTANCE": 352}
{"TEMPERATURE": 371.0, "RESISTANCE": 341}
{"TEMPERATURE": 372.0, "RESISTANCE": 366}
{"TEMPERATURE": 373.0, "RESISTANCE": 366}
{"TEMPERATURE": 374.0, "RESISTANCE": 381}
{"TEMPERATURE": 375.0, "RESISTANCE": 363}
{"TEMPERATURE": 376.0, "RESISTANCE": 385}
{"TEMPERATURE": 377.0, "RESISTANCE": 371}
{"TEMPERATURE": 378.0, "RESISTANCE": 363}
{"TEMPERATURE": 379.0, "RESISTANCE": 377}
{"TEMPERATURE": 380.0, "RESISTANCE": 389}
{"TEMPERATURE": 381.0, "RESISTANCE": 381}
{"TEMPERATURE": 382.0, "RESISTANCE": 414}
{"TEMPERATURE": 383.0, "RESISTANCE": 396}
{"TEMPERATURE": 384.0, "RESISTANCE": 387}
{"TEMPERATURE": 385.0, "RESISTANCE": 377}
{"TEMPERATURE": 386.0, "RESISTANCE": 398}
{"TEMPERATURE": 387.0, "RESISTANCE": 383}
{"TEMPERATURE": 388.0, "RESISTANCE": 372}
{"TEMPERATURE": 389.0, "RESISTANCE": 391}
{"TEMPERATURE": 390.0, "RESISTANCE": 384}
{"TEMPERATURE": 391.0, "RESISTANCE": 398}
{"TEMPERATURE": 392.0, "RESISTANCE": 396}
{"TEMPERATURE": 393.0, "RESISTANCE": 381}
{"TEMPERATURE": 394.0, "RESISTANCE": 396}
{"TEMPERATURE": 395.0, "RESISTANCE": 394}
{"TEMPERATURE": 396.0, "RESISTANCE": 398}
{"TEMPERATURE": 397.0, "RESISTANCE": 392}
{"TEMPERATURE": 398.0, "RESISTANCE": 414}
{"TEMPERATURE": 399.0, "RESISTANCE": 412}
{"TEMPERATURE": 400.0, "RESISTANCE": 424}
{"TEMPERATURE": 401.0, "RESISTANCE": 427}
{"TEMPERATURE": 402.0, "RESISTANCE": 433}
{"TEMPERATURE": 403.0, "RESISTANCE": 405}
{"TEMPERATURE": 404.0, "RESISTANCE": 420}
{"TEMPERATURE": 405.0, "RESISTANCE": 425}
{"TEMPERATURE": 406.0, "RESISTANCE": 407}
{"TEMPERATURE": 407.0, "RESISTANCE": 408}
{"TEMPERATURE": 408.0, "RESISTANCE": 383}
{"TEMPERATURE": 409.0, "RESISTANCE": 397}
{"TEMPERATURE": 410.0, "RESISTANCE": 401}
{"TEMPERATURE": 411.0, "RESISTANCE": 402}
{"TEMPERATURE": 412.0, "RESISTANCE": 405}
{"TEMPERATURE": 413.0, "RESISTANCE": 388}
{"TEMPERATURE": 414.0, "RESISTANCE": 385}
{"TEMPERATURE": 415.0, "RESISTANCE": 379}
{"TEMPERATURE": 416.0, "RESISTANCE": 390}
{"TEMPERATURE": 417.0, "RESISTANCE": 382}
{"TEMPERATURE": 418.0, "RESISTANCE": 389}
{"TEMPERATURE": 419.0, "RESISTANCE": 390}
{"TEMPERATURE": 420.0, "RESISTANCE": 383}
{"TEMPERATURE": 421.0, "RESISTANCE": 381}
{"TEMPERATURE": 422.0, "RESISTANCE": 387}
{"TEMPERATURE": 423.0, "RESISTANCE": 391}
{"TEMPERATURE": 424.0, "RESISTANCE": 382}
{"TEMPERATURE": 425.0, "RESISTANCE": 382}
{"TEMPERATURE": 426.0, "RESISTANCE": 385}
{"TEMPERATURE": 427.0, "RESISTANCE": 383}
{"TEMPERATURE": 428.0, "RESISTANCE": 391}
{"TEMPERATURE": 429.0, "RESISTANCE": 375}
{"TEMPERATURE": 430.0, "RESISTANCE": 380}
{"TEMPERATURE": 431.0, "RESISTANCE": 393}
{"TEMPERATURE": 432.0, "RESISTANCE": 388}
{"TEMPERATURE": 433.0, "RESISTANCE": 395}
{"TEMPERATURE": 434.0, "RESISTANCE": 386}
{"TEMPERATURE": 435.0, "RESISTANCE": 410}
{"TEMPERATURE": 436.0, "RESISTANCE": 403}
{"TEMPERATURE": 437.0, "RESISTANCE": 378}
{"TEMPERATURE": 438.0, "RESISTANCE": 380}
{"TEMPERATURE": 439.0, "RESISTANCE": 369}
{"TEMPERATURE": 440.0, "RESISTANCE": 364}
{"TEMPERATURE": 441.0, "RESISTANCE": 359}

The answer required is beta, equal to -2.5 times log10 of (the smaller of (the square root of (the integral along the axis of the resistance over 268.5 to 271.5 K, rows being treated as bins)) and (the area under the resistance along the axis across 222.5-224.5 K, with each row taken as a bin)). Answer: -3.9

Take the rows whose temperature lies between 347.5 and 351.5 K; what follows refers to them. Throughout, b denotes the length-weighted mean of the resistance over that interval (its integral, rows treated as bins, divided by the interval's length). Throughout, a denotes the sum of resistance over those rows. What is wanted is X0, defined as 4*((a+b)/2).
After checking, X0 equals 3880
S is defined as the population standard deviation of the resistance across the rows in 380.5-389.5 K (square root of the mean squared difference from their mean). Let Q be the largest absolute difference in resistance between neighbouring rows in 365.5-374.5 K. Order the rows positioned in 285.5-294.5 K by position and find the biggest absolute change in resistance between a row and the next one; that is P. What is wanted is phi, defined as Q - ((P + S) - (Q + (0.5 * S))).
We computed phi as 29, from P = 15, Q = 25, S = 12.0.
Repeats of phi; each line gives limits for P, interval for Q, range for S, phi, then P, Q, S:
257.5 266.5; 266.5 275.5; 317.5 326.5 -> 38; 25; 34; 9.2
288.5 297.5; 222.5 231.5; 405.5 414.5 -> 16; 13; 17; 9.1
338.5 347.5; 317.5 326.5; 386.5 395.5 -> 9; 21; 17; 8.3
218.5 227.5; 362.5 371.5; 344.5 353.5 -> 39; 18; 32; 13.5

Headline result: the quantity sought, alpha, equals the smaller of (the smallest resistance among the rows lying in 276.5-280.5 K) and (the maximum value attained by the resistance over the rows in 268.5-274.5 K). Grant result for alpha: 441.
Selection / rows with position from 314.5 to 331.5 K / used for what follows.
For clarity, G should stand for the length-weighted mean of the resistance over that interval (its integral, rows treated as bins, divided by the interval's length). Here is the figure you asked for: 409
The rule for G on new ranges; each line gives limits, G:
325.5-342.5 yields 414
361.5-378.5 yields 363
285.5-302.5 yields 446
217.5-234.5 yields 455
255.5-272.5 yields 436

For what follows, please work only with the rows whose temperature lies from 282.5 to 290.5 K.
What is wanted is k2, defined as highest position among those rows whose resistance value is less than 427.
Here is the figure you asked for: 284.0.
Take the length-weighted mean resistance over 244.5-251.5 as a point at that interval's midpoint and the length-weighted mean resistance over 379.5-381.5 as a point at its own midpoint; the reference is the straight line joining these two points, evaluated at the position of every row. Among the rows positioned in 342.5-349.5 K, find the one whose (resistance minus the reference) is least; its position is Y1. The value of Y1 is 349.0 K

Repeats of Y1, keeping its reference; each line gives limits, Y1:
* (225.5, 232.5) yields 227.0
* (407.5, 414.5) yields 408.0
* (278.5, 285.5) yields 284.0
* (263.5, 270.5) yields 270.0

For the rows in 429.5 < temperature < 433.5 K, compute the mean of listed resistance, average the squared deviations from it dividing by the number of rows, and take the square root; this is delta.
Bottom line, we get 6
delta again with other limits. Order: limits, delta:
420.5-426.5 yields 3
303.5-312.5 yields 9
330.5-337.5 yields 8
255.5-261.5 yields 9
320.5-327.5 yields 15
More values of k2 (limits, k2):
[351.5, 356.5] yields 356.0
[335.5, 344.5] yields 344.0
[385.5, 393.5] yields 393.0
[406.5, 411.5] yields 411.0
